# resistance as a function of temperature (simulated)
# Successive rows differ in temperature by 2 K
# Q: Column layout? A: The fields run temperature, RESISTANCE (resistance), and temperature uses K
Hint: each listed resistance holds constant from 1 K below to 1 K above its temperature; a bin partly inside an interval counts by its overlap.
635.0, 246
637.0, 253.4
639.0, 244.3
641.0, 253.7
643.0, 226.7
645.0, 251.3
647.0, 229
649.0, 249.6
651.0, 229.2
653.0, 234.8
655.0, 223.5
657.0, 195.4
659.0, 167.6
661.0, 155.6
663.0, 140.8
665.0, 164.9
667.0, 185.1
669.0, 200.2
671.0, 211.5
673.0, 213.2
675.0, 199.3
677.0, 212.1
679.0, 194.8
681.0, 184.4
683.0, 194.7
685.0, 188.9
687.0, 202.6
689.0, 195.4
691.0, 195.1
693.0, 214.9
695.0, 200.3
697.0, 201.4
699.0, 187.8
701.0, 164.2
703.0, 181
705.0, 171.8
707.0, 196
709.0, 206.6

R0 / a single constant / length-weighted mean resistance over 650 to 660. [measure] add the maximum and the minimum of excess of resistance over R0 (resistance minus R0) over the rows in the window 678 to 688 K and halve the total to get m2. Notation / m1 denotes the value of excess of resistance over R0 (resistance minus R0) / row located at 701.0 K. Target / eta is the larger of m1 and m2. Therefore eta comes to -17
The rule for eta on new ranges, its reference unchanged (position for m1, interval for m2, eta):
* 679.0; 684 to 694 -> -8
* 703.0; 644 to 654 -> 30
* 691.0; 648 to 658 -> 12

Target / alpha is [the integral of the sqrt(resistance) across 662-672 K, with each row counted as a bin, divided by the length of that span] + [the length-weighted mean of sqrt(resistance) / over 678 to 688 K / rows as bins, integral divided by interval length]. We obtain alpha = 27.3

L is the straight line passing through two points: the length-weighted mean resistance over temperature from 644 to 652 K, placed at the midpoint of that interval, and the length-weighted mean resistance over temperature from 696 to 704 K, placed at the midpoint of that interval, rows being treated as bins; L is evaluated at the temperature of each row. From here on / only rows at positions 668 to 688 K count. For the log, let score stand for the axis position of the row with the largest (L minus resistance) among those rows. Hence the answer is 681.0 K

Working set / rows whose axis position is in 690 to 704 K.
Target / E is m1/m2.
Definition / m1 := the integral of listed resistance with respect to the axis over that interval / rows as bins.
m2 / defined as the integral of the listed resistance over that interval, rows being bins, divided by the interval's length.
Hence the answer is 14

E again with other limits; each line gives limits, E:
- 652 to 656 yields 4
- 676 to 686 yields 10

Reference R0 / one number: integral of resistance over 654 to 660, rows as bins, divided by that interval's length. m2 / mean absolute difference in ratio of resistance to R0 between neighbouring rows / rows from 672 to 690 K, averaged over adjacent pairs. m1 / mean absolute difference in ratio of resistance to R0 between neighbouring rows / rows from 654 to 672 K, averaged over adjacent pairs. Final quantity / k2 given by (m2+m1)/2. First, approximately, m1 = 0.098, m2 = 0.058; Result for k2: 0.078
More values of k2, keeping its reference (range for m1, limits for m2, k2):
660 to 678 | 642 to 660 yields 0.088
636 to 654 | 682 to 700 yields 0.069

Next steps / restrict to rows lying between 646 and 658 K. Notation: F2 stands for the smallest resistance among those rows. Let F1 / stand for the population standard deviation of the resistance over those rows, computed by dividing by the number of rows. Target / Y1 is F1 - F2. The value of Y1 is -179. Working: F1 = 16.3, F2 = 195.4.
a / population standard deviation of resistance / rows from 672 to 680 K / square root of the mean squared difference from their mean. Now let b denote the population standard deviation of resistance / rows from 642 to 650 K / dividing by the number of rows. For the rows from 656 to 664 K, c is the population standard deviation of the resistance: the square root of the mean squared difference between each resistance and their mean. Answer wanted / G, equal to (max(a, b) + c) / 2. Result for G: 16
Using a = 8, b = 11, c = 20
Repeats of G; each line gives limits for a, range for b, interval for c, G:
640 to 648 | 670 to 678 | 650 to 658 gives 14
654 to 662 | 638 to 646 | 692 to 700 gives 18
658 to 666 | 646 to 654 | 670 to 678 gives 8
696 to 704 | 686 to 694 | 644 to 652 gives 12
